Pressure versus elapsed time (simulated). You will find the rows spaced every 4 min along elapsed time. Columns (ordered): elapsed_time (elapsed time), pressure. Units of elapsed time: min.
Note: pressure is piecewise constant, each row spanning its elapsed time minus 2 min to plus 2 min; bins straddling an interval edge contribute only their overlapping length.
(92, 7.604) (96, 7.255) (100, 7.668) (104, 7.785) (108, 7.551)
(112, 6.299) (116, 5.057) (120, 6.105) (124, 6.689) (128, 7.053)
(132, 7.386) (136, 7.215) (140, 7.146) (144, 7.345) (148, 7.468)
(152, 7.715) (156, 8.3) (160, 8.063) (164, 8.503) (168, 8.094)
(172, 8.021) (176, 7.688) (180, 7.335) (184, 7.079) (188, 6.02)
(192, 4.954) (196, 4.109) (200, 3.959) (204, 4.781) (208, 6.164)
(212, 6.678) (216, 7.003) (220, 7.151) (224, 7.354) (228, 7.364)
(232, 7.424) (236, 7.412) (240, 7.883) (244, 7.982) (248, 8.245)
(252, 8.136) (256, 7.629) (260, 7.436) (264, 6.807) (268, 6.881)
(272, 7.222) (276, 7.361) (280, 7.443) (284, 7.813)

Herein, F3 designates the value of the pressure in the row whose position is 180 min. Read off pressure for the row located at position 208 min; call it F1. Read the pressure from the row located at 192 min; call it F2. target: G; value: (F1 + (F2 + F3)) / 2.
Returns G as 9.2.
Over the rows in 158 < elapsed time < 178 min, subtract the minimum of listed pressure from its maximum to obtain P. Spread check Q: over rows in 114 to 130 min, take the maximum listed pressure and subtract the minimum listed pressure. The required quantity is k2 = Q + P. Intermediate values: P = 0.8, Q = 2.0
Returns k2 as 2.8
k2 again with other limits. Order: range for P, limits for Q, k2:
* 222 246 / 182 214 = 3.7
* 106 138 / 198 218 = 5.5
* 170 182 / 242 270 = 2.1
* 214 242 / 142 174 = 2.0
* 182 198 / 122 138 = 3.7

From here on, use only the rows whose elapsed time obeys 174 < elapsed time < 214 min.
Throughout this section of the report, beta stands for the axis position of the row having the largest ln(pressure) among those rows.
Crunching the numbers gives 176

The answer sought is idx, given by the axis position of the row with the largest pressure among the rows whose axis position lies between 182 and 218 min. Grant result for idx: 184 min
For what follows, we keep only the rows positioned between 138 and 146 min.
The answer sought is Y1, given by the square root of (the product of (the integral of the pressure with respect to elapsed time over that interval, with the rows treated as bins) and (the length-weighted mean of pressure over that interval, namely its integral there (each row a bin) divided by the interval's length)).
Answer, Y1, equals 20.5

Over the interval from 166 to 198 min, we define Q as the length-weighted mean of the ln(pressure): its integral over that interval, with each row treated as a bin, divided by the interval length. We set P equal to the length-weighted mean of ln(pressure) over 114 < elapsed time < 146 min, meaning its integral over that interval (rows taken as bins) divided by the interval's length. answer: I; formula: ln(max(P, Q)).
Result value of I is 0.64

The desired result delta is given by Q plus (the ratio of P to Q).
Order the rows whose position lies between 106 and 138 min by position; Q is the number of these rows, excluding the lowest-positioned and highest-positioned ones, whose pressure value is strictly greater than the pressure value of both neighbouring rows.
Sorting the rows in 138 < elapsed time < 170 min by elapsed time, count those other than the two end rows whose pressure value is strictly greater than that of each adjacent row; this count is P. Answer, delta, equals 3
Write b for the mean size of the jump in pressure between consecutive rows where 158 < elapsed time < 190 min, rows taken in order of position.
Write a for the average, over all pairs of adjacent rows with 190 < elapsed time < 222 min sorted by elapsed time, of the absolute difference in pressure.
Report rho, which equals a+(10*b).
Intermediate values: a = 0.60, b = 0.4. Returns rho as 4.8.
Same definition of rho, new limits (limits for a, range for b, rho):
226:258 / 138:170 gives 3.4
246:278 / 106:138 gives 7.4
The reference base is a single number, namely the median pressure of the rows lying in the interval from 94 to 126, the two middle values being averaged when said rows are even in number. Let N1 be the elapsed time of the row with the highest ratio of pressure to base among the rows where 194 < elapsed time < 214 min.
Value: 212 min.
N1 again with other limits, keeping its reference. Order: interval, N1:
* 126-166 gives 164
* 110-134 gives 132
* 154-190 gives 164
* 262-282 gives 280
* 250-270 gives 252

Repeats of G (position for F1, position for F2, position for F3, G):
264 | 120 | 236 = 10.2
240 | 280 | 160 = 11.7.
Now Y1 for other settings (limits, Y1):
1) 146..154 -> 21.5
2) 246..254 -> 23.2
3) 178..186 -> 20.4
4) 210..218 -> 19.3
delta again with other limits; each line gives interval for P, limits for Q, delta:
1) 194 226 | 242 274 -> 1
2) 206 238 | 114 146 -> 2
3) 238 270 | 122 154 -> 2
